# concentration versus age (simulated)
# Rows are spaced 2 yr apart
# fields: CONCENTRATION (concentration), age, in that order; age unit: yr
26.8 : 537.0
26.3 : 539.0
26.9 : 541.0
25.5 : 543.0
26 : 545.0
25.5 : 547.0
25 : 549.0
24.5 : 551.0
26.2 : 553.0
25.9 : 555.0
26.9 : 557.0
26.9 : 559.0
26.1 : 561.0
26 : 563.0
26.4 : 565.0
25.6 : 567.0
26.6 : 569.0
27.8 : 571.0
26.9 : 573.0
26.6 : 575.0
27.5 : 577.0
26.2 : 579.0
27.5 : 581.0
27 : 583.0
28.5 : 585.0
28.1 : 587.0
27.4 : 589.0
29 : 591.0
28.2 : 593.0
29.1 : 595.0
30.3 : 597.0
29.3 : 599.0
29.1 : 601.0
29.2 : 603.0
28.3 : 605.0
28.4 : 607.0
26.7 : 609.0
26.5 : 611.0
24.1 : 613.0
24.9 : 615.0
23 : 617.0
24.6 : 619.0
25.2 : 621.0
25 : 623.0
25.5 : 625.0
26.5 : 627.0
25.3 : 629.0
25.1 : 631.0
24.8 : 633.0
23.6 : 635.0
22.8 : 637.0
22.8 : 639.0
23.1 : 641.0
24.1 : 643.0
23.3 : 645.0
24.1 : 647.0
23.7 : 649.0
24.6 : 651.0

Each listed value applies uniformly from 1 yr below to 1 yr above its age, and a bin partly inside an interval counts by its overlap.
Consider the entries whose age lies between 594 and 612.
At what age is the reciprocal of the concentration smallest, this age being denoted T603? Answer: 597.0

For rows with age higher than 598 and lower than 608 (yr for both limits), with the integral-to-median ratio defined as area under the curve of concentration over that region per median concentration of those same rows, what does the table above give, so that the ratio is 9.92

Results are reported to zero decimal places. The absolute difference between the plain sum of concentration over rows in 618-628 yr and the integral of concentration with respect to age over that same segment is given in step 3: 127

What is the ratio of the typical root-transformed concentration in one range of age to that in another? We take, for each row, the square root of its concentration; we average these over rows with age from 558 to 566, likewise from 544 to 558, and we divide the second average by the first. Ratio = 0.99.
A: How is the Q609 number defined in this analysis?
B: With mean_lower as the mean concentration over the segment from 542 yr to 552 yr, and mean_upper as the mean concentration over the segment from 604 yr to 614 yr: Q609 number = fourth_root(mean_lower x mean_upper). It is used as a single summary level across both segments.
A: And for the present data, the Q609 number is 5.10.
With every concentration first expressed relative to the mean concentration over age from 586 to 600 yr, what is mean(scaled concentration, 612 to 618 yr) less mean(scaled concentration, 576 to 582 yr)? -0.11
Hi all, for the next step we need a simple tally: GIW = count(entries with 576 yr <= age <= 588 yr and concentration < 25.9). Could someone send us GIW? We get 0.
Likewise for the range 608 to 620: 4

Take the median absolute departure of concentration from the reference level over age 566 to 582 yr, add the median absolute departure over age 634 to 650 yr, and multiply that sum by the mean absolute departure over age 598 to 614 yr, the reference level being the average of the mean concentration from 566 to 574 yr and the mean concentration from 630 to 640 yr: 9.0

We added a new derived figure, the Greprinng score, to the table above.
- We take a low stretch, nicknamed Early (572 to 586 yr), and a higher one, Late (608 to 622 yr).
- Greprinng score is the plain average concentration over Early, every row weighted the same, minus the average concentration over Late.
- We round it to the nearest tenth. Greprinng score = 2.2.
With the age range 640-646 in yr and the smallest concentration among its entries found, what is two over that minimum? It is 0.0866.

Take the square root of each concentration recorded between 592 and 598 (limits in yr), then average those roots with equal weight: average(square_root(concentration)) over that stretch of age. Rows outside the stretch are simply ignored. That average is 5.4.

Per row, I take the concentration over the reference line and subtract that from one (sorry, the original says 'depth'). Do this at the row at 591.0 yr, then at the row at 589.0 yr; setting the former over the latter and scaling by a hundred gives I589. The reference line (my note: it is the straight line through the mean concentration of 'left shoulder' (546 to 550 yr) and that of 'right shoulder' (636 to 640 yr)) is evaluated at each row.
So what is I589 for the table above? 151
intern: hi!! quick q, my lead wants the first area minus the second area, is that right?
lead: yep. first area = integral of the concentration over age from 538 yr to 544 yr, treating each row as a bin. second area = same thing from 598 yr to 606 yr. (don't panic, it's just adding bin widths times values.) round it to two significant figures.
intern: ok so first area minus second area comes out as -74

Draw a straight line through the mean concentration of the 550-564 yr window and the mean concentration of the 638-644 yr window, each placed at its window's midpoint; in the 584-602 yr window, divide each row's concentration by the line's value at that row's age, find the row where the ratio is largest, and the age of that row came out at 597.0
